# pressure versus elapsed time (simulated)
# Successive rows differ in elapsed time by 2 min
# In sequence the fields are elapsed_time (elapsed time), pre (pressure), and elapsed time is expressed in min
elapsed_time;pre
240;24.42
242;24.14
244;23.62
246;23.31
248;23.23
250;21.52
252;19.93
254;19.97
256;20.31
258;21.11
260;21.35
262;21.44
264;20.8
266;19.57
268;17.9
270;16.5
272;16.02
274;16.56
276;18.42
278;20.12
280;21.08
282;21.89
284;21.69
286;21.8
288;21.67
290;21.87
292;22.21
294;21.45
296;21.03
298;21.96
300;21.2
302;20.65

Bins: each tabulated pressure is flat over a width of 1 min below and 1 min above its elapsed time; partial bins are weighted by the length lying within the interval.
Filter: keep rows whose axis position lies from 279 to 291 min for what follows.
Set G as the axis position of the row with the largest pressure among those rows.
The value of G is 282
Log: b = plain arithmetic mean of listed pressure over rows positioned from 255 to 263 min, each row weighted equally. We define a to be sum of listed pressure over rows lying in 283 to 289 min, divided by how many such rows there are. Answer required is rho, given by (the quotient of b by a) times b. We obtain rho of 20.4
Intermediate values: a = 21.7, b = 21.1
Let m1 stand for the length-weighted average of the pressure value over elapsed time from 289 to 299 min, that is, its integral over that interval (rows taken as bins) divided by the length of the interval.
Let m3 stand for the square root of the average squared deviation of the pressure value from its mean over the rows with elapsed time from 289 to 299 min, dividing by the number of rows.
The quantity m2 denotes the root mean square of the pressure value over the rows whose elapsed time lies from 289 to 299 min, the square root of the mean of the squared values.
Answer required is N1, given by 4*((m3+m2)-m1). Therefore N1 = 1.7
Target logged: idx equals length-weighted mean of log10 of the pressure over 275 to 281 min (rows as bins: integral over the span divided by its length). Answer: 1.30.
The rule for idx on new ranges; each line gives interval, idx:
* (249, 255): 1.31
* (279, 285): 1.33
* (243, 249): 1.37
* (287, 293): 1.34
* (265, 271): 1.25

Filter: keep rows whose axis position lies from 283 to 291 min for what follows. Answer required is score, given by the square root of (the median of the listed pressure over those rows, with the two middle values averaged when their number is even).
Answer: 4.66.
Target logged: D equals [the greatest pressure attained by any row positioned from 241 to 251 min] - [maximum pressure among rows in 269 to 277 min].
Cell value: 5.7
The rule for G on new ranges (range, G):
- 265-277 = 266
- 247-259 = 248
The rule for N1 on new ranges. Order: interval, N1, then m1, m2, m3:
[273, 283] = 8.0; 19.6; 19.7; 1.92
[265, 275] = 5.4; 17.3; 17.4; 1.29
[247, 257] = 5.2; 21.0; 21.0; 1.26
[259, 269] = 5.5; 20.2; 20.3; 1.33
